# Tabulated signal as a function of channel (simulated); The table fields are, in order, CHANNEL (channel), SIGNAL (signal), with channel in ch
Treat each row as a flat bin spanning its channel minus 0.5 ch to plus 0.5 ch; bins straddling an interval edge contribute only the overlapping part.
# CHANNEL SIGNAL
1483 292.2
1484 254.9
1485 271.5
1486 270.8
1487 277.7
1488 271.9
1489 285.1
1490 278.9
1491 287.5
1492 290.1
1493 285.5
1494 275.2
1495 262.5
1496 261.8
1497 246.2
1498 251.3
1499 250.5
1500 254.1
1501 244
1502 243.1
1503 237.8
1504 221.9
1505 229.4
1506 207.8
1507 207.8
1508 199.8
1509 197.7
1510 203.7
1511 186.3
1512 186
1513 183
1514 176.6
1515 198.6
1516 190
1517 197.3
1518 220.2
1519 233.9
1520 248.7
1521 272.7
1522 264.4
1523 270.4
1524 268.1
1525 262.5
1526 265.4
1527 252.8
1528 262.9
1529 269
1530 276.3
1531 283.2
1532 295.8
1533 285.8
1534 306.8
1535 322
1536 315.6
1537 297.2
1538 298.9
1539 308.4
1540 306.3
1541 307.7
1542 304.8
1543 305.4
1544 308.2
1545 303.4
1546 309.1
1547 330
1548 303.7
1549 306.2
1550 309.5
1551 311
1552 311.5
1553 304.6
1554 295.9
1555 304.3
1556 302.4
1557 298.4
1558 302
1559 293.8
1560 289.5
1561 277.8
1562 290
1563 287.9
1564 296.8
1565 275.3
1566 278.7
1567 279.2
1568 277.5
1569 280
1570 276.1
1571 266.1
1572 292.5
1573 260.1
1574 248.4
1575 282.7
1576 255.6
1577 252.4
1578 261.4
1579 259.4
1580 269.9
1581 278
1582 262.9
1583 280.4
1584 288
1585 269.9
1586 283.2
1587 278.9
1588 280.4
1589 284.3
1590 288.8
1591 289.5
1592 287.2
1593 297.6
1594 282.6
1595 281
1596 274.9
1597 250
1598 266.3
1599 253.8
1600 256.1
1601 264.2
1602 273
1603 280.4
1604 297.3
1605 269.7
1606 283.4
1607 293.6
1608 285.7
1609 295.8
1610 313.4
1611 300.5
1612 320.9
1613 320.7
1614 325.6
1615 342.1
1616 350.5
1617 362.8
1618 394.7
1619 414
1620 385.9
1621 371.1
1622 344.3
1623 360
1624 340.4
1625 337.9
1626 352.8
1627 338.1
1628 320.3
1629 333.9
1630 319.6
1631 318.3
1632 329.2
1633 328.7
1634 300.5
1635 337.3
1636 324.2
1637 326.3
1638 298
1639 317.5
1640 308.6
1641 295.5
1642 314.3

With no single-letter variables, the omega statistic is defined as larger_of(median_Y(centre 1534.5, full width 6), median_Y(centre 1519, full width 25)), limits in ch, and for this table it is 302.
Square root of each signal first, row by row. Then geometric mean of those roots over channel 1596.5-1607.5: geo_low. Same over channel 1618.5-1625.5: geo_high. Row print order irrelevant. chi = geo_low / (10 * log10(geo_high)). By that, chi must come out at 1.29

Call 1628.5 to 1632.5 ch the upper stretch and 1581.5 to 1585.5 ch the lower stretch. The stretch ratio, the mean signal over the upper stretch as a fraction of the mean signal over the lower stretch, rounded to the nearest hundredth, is 1.18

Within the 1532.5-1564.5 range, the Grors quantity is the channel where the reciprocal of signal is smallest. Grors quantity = 1547 ch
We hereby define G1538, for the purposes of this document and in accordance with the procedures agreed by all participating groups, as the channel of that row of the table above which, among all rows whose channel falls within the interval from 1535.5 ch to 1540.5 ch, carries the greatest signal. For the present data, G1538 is 1536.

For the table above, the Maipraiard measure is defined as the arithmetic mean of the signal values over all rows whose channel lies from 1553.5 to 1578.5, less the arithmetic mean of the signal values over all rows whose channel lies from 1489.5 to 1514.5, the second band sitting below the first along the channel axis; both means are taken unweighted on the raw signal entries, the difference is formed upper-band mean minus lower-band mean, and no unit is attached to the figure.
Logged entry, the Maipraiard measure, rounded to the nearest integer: 46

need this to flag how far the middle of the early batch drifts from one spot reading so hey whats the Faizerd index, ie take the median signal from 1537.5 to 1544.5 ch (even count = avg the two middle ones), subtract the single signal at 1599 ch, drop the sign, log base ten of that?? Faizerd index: 1.72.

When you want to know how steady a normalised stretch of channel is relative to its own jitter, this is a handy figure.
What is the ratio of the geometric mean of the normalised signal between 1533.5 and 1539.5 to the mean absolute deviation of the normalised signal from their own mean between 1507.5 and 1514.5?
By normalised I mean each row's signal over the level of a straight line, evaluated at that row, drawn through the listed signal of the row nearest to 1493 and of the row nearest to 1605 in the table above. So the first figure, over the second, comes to 37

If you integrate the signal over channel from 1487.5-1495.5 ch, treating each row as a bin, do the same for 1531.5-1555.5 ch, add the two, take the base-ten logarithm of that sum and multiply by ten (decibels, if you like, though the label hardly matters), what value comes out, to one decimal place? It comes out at 39.8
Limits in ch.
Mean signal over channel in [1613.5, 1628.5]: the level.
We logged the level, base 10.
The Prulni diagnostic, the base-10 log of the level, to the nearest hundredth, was 2.55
